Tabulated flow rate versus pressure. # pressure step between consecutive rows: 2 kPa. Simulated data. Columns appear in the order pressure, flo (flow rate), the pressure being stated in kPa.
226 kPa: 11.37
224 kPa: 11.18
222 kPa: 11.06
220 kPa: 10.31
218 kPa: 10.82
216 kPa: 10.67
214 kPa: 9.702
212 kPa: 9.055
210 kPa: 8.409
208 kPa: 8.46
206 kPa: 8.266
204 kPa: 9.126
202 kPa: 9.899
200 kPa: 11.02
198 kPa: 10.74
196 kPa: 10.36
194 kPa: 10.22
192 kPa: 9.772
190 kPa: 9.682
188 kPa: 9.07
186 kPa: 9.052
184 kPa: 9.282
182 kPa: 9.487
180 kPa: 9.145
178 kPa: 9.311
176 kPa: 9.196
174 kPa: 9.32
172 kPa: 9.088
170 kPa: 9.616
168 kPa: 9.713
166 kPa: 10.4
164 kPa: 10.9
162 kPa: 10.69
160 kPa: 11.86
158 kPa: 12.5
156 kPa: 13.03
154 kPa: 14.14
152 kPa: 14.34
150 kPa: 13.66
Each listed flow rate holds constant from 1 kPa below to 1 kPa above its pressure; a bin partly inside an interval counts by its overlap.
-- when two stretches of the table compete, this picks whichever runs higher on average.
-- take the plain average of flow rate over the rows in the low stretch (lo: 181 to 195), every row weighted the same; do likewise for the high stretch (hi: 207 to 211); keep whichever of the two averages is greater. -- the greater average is 9.5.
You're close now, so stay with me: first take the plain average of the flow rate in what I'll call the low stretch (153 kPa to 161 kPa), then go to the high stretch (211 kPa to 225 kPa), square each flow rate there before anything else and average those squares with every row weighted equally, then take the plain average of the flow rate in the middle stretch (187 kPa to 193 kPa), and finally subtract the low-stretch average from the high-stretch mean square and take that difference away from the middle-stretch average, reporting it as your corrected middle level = -86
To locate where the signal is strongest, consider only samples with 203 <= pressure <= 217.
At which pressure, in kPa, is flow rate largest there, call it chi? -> 216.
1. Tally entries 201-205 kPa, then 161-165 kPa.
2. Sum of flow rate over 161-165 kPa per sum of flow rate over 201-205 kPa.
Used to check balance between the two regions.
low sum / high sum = 1.13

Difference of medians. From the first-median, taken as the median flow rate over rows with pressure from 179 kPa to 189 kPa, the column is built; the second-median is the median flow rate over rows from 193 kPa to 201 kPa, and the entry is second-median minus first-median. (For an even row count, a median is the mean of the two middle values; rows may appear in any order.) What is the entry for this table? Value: 1.4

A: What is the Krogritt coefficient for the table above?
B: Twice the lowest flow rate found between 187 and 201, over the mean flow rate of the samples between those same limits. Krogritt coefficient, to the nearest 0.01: 1.79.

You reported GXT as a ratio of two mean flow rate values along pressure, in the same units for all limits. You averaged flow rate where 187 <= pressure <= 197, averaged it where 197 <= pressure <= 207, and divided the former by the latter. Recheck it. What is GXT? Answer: 1.00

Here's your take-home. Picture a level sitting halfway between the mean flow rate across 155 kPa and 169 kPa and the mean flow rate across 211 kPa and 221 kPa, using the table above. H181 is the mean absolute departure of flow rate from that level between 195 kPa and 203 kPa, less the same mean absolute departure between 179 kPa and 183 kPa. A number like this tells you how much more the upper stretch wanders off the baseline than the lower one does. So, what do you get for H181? -1.0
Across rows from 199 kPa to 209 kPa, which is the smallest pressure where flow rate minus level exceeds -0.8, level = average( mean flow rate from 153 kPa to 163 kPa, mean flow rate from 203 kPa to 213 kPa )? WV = 200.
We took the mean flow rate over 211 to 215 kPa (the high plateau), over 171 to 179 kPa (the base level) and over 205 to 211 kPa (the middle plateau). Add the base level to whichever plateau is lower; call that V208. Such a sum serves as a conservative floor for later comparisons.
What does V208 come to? 17.6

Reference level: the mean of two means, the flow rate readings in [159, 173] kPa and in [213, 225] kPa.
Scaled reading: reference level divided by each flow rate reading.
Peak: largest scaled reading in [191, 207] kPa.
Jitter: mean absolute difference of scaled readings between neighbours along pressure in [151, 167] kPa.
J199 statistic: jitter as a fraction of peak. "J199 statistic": 0.035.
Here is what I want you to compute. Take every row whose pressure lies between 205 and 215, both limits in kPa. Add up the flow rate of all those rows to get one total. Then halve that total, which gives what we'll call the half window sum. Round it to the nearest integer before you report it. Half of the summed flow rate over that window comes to 22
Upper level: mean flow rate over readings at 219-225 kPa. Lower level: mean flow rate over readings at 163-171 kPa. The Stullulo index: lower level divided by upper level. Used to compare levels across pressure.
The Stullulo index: 0.94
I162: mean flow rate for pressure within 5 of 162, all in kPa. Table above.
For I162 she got 11.3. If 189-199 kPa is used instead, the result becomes 10.2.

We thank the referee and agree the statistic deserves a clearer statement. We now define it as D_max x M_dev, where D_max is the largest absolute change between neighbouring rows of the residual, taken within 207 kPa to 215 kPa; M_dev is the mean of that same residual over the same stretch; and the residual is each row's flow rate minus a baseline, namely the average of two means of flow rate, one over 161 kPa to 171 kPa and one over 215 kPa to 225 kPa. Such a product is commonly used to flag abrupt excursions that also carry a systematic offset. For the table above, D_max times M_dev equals -1.05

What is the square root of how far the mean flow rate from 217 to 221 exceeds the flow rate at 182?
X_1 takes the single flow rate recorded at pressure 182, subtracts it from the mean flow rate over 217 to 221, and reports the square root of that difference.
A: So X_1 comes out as 1.04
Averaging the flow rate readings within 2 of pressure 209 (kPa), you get 8.4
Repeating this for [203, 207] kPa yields 8.7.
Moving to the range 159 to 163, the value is 11.3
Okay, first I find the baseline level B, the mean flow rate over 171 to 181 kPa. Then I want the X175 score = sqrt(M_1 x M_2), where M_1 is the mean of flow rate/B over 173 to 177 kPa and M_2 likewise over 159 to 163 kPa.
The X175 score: 1.11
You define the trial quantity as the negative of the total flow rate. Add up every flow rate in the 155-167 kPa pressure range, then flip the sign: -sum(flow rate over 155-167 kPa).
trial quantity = -69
